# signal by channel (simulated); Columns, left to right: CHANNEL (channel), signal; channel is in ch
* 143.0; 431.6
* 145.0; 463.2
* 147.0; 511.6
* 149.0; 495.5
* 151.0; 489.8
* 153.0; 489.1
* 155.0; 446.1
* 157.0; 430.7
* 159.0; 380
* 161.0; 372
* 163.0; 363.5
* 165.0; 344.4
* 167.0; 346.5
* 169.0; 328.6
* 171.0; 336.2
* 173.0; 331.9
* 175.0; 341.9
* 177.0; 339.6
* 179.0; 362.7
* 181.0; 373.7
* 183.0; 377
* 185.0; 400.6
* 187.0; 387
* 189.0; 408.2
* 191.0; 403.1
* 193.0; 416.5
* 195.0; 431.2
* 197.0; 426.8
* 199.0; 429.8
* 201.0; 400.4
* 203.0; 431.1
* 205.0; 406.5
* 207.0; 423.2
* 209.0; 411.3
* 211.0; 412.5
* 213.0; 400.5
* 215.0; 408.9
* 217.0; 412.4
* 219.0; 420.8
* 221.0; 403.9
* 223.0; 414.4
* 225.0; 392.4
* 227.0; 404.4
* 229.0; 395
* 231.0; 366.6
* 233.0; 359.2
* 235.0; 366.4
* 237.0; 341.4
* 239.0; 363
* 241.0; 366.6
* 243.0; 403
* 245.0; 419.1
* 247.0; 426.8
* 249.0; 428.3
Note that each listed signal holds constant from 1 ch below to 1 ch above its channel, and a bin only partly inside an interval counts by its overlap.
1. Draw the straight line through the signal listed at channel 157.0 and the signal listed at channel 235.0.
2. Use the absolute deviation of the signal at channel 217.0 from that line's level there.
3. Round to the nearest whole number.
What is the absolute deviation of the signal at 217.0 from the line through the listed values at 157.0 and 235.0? 31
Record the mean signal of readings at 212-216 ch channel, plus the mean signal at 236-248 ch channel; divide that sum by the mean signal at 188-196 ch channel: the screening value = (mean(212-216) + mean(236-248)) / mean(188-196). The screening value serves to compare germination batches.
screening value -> 1.9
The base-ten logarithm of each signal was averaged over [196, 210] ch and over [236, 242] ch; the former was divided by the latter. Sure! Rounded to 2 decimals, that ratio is 1.03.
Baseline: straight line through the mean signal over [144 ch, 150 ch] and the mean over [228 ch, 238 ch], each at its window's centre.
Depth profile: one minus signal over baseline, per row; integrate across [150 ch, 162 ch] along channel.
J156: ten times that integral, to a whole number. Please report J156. 11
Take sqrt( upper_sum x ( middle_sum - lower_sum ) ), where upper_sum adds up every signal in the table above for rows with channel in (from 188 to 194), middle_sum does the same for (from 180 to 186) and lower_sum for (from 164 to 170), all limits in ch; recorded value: 402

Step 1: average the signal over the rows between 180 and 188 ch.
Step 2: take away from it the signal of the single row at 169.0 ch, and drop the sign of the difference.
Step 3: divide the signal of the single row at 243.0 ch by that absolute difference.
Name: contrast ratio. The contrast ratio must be 7.20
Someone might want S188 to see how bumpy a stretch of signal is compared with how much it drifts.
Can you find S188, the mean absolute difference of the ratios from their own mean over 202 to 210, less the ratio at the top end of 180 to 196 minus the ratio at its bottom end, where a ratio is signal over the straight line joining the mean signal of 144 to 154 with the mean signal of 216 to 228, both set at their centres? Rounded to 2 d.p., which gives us -0.14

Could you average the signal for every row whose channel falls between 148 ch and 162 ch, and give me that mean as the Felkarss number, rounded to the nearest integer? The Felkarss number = 443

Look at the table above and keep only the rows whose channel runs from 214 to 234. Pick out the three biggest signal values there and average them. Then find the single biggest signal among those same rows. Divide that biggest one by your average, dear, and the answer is 1.01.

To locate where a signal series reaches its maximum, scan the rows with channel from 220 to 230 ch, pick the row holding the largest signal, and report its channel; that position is 223.0 ch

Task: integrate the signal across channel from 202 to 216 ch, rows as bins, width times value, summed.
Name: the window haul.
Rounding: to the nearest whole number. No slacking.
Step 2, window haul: 5788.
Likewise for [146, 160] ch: 6486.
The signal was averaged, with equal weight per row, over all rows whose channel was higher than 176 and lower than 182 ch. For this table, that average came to 359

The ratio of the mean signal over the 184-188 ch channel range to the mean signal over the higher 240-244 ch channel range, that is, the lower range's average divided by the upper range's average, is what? 1.02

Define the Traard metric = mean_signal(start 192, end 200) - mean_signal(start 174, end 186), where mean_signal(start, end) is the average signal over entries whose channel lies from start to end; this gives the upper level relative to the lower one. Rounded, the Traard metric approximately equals 60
